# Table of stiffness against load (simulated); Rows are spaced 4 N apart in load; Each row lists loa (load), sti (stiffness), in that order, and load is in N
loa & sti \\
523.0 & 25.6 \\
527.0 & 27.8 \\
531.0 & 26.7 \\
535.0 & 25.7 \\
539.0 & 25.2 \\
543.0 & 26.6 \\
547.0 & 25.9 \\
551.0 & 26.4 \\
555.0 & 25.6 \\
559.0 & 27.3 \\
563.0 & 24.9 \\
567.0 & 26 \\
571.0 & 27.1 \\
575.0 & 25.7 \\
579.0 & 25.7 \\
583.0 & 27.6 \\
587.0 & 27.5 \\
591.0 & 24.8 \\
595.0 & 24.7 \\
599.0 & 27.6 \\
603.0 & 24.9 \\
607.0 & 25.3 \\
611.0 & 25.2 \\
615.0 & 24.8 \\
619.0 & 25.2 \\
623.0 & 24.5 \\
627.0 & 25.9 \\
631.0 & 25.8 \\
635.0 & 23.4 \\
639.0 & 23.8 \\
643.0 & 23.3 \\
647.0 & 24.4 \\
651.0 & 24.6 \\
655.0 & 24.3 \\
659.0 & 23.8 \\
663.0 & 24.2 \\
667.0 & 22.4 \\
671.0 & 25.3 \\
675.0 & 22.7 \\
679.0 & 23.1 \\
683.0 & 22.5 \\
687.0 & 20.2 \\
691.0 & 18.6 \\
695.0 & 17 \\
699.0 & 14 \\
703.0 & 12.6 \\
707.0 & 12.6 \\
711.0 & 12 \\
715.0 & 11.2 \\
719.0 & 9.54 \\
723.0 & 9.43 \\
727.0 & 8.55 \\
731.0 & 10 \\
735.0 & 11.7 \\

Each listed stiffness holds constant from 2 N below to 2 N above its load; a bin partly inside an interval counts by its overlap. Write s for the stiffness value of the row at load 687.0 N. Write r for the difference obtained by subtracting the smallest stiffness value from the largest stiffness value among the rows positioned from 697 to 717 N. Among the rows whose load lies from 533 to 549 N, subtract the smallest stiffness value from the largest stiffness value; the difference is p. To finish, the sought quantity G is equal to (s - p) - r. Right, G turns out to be 16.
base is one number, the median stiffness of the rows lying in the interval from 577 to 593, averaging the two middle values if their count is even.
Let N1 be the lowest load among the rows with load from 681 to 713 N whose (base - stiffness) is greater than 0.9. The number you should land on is 683.0 N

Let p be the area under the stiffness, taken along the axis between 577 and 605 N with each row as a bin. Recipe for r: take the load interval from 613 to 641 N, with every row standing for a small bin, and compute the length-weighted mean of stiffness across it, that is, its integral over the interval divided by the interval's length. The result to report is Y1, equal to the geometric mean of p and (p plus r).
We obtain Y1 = 743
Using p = 731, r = 24.8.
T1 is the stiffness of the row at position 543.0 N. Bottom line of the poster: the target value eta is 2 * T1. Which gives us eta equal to 53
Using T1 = 26.6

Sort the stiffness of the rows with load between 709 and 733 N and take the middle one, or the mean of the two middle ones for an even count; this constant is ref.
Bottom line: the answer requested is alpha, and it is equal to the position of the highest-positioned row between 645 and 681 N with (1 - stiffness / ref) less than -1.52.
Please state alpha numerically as 671.0 N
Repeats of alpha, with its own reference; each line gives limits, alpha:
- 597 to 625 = 619.0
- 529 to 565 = 563.0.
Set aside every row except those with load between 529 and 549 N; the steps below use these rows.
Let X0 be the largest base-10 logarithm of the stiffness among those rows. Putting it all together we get 1.43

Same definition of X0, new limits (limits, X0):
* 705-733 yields 1.10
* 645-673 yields 1.40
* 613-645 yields 1.41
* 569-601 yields 1.44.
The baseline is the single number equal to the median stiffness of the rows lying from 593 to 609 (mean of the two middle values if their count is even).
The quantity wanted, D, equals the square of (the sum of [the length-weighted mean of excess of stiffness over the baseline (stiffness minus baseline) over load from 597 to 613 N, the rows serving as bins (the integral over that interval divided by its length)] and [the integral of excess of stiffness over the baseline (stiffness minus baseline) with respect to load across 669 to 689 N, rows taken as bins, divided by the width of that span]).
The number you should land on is 2.9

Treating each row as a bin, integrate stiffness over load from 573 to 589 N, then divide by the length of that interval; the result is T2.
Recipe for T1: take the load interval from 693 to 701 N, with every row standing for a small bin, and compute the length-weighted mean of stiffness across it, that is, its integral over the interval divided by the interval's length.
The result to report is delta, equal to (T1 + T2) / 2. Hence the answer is 21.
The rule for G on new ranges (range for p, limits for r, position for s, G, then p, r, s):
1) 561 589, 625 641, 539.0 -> 20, 2.7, 2.5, 25.2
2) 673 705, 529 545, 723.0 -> -3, 10.5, 1.5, 9.43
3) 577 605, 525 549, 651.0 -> 19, 2.9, 2.6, 24.6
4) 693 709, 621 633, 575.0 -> 20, 4.4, 1.4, 25.7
